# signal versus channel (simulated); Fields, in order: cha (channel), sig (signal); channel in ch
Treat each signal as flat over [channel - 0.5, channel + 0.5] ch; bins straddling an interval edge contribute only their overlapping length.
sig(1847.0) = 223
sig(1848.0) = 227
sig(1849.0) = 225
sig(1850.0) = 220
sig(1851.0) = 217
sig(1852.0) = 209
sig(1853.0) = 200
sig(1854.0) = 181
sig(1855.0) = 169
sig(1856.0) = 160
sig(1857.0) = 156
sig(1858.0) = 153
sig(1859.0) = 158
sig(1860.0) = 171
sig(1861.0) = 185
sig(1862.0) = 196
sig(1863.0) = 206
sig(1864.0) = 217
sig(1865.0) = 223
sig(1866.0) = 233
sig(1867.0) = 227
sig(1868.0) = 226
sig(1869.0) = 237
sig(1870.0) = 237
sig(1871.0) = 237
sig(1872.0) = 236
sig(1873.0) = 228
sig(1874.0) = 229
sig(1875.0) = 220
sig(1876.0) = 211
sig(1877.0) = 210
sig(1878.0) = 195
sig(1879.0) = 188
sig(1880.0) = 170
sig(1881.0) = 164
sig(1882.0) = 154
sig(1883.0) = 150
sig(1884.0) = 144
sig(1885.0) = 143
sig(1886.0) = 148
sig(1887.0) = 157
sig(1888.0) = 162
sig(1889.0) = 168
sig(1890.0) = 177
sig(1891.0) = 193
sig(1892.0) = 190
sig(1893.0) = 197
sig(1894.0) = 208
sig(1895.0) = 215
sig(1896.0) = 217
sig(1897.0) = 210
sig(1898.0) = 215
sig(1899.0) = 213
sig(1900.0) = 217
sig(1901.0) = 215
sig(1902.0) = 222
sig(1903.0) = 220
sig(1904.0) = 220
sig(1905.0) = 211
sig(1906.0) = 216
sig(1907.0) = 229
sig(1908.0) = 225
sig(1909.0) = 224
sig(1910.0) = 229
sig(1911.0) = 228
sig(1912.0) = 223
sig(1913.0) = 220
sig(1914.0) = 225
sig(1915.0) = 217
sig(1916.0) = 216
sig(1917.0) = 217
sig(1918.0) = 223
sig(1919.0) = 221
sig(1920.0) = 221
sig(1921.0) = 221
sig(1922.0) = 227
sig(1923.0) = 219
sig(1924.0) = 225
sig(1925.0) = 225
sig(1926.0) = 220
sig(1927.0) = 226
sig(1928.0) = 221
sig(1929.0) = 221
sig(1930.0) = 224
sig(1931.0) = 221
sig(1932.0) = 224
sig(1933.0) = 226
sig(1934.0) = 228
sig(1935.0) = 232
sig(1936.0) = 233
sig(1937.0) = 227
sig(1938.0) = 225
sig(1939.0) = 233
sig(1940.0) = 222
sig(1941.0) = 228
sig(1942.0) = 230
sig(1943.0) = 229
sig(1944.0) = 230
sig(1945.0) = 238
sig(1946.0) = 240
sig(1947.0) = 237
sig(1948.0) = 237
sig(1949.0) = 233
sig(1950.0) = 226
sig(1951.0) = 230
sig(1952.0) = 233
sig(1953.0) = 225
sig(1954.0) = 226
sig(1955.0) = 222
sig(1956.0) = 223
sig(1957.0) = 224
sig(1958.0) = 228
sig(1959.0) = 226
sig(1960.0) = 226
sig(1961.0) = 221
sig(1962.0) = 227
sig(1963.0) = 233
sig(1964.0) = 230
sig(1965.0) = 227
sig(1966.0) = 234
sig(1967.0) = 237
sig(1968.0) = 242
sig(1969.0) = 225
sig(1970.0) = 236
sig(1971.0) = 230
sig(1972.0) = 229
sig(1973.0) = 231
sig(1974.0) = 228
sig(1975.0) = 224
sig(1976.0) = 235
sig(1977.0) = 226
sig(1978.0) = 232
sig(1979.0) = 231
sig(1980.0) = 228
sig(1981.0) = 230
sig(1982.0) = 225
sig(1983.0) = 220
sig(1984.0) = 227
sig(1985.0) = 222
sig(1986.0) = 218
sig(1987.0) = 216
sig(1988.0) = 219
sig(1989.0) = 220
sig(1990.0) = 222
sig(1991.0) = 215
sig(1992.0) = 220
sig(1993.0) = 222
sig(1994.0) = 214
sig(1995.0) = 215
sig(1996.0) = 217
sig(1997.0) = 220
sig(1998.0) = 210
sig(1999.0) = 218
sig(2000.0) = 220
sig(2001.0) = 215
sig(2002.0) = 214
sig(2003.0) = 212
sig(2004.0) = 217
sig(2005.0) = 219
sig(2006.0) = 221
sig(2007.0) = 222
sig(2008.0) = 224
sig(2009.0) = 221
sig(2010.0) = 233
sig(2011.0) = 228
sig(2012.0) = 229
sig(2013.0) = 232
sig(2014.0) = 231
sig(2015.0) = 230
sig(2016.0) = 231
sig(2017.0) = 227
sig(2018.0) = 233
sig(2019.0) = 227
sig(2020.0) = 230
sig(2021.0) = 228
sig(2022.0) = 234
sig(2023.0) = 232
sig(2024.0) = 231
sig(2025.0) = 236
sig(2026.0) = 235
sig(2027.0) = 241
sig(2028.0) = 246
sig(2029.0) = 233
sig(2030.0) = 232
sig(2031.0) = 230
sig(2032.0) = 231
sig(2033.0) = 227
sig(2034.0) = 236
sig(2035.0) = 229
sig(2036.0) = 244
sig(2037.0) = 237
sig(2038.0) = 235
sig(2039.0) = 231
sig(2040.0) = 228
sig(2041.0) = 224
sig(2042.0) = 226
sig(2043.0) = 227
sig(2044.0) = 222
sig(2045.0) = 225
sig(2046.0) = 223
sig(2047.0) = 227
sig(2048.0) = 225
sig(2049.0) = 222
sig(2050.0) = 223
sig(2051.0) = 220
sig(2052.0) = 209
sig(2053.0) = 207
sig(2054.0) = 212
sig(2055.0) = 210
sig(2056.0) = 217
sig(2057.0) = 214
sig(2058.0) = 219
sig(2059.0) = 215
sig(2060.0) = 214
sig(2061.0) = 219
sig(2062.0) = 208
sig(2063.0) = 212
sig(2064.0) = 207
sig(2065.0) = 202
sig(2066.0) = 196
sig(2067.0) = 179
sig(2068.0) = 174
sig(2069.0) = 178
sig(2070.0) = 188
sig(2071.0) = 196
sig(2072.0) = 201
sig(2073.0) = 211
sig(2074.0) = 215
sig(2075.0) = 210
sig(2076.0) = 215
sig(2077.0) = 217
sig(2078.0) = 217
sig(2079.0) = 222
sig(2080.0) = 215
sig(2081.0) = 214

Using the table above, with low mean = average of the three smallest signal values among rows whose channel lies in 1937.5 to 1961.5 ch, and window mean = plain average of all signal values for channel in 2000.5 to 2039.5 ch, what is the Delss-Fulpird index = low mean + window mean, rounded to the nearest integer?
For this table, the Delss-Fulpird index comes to 451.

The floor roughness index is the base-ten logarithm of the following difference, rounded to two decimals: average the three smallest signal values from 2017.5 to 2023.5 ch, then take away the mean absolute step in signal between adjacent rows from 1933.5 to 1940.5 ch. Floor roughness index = 2.35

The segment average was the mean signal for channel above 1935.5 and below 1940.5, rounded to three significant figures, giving 228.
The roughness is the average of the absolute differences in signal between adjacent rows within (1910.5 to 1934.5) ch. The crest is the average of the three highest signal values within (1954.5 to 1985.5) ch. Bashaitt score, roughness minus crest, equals -235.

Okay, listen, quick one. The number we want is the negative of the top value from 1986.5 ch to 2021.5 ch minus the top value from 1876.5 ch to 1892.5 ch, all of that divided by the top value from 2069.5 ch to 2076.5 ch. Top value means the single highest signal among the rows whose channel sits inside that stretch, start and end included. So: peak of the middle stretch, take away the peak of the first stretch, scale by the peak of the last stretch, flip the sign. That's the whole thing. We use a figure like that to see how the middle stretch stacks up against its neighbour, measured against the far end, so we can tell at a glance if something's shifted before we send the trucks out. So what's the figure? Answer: -0.11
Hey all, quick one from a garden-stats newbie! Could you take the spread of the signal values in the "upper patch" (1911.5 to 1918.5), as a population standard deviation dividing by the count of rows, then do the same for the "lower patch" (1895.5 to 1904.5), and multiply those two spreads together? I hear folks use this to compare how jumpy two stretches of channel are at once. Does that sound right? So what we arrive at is 12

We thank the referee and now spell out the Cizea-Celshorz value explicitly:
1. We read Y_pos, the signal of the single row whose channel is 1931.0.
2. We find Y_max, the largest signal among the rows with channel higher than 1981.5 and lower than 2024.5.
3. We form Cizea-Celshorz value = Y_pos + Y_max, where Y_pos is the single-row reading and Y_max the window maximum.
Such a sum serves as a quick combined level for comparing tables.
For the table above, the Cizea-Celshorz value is 455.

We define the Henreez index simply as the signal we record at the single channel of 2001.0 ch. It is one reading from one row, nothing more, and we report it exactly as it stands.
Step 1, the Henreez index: 215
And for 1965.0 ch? 227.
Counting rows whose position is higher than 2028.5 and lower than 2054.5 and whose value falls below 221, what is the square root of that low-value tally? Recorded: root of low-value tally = 2.0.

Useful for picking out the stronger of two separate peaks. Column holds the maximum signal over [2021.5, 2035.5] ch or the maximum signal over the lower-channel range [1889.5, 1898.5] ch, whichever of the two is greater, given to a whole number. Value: 246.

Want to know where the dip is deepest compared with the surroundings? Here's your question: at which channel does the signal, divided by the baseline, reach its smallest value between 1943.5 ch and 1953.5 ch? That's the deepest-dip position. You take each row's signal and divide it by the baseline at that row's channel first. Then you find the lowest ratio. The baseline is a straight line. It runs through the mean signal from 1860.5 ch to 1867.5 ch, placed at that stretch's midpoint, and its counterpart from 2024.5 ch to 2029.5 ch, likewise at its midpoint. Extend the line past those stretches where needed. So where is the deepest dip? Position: 1953.0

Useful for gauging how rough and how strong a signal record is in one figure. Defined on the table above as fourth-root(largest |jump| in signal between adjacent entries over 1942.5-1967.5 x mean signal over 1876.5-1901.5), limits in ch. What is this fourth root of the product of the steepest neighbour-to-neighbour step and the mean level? 6.2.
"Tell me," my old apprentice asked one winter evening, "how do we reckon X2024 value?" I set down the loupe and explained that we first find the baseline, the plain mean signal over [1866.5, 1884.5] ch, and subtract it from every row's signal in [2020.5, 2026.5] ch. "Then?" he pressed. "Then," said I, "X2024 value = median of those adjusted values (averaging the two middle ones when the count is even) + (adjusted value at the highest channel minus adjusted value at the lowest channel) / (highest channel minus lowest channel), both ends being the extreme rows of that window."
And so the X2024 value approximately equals 31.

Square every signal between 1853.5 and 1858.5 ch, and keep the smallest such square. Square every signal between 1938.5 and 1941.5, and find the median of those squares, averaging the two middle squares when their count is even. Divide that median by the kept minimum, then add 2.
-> 4.2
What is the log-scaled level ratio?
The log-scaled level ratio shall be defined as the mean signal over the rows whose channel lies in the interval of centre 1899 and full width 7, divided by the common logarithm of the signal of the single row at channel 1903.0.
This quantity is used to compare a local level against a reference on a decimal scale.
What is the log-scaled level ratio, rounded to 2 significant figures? 92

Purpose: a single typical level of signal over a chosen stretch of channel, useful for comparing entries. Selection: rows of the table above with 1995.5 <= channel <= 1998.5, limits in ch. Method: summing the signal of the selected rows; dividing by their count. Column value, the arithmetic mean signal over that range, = 216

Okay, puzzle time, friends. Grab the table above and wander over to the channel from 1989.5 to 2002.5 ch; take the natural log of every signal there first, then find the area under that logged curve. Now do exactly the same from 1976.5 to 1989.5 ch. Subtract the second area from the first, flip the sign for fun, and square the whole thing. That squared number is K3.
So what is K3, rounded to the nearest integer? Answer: 0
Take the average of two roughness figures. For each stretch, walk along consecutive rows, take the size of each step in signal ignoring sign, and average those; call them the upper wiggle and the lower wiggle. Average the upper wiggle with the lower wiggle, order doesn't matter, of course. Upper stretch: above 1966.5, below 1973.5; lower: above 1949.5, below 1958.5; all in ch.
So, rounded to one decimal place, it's 5.1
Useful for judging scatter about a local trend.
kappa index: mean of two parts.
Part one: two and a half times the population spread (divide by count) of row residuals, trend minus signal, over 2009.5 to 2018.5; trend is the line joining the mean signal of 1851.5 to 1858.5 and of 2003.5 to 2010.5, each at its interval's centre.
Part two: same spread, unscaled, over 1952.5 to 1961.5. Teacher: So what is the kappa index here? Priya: 3.9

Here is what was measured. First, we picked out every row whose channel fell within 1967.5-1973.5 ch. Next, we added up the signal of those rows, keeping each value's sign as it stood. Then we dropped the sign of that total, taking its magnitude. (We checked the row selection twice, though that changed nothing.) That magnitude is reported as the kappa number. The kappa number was 1393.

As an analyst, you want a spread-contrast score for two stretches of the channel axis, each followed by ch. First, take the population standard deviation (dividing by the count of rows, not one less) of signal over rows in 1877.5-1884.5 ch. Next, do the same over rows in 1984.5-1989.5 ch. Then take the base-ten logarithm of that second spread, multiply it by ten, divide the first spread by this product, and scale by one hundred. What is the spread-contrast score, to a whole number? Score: 593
